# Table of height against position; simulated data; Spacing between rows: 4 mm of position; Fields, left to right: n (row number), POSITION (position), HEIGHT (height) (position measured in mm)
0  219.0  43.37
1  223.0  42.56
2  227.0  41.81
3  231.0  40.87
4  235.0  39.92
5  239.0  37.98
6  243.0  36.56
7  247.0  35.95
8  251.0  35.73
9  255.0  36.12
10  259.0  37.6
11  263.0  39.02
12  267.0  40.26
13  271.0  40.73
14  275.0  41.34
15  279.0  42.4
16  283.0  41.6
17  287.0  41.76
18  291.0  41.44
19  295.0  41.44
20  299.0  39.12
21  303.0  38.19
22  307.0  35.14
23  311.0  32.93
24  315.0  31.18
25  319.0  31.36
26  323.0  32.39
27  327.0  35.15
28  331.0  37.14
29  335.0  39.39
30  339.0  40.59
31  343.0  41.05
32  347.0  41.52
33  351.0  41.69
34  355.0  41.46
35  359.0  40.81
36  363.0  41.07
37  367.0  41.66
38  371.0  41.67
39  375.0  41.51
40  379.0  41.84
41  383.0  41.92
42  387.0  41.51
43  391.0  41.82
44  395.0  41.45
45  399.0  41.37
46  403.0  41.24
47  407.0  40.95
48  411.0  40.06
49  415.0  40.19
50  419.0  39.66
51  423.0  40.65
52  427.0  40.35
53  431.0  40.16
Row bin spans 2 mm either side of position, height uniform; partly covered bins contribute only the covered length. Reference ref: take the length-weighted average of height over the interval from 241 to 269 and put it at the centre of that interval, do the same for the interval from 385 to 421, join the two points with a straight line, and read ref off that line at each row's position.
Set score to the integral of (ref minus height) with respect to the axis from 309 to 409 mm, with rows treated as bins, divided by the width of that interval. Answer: 0.5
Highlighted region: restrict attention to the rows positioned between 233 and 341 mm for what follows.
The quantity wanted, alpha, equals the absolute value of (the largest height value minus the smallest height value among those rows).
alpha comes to 11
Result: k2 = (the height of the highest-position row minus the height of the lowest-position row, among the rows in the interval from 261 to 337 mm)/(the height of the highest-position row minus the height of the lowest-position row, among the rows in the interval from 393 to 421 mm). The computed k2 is -0.2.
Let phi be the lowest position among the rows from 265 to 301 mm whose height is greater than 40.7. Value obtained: 271.0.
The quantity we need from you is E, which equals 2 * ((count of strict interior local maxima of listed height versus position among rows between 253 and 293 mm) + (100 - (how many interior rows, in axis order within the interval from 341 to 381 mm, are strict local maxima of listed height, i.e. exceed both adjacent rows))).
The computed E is 200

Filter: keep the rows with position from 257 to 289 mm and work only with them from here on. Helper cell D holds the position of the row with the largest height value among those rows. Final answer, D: 279.0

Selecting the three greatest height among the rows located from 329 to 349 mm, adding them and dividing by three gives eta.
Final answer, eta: 41.1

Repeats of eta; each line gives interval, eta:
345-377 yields 41.7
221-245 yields 41.7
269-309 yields 41.9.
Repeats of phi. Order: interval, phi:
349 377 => 351.0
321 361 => 343.0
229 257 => 231.0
